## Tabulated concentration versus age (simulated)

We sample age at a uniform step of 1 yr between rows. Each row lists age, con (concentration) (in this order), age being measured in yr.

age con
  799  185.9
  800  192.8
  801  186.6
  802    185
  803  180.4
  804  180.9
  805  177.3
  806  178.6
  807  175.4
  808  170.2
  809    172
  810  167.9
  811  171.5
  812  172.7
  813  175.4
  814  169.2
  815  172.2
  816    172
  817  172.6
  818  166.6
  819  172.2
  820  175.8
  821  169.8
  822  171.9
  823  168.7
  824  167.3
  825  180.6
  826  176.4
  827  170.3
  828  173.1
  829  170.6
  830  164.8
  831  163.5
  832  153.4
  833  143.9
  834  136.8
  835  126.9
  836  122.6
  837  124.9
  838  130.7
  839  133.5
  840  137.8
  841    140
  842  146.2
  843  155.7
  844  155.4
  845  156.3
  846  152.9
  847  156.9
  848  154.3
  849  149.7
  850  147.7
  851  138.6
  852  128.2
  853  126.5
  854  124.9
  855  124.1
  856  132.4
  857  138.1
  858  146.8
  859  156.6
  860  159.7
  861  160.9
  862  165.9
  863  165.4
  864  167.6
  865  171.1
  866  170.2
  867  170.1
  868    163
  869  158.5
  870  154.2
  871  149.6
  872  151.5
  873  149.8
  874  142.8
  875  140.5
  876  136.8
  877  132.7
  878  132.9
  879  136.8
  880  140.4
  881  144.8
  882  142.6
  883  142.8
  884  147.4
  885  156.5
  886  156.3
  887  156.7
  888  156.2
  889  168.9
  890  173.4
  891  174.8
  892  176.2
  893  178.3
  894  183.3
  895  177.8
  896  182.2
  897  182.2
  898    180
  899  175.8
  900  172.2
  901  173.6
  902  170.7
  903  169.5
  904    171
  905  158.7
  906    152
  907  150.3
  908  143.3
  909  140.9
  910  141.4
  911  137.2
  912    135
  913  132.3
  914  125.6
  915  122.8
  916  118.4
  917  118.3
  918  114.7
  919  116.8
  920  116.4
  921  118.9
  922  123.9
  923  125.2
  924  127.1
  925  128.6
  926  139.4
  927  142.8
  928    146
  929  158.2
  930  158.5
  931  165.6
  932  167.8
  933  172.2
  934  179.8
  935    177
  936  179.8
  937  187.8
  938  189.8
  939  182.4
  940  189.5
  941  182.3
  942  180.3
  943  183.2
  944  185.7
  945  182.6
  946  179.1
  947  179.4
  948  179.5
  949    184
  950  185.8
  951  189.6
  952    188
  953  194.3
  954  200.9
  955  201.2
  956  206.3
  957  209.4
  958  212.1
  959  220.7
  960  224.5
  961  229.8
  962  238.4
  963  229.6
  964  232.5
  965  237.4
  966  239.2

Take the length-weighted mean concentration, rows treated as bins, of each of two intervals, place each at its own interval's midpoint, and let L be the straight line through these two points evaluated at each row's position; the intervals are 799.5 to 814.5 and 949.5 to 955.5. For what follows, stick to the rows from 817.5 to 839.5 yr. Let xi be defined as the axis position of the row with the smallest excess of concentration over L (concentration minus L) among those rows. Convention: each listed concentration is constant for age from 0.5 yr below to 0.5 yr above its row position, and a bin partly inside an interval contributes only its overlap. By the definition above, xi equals 836 yr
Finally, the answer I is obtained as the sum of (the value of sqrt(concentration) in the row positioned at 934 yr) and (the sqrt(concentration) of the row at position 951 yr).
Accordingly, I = 27.2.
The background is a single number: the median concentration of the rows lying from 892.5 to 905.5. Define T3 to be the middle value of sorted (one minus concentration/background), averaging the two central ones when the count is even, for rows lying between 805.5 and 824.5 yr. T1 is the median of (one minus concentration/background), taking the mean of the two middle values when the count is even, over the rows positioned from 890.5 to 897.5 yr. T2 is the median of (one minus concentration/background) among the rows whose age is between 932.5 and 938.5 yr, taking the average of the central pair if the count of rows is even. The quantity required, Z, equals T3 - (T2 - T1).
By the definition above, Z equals 0.03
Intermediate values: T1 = -0.01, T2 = -0.02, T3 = 0.02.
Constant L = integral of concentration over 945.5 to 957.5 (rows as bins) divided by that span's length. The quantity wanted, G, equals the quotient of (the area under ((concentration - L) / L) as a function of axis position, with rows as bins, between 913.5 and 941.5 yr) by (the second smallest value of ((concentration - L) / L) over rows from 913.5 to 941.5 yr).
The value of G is 16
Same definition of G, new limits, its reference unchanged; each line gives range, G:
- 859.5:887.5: 19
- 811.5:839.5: 13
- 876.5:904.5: 14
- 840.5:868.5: 17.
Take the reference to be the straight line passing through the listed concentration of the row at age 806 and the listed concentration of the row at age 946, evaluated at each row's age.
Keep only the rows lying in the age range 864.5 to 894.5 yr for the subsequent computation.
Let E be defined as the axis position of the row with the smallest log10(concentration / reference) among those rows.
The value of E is 877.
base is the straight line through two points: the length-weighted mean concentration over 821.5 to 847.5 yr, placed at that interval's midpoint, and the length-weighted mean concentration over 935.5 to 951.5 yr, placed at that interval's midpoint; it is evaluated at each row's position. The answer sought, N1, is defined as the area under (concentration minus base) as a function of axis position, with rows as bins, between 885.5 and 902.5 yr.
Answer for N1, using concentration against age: 51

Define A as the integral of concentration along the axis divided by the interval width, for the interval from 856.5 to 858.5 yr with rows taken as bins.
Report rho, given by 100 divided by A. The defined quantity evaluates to 0.70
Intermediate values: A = 142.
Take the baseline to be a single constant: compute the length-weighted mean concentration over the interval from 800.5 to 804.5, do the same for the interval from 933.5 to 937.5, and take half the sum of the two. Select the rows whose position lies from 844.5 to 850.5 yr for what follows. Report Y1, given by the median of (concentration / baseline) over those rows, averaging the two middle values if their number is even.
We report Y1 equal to 0.84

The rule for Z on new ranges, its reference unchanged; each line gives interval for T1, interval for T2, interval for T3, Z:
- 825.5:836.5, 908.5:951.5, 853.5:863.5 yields 0.11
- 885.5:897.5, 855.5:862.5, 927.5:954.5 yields -0.14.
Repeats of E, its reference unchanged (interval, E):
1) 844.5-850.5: 850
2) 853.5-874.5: 855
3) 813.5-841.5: 836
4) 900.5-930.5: 918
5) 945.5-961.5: 946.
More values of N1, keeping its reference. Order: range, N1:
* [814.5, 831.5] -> 360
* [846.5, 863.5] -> -224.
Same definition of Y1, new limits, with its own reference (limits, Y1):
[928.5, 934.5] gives 0.92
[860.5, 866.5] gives 0.92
